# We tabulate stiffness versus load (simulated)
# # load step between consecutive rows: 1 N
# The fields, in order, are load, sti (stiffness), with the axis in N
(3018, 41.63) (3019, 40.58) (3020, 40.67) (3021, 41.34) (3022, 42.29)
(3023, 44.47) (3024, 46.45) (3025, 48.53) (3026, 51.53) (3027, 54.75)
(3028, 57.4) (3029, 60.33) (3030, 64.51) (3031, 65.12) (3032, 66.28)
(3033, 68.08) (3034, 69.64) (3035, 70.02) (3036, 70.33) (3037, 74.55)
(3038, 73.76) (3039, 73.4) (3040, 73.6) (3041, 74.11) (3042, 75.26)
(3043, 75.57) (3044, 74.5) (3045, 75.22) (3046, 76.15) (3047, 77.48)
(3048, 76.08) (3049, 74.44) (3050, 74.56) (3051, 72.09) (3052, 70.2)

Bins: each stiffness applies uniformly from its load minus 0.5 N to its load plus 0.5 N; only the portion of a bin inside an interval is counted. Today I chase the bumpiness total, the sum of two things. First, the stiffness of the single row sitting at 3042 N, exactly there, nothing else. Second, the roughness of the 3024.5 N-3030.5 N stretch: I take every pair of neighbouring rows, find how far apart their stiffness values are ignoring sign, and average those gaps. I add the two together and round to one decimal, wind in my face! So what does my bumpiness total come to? 78.5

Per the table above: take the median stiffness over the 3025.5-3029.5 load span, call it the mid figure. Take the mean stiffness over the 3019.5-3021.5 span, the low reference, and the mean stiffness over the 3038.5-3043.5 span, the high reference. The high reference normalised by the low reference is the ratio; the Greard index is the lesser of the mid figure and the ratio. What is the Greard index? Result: 1.81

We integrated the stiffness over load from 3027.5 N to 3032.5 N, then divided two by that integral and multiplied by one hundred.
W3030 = 0.64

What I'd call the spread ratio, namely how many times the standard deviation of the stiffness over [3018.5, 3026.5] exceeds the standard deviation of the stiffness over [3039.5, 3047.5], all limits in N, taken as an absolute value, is 3.3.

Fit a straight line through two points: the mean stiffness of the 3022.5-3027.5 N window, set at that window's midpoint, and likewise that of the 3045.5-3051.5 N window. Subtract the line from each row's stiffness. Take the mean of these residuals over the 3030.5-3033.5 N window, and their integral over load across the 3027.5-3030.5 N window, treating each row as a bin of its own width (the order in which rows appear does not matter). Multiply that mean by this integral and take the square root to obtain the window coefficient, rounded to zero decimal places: 14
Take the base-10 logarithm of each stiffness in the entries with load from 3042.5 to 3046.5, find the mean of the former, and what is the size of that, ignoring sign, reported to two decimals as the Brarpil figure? 1.88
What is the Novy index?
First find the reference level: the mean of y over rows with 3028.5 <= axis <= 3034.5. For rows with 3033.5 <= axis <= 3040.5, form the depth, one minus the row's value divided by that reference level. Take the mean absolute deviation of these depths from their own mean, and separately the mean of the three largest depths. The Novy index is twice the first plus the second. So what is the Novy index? 0.0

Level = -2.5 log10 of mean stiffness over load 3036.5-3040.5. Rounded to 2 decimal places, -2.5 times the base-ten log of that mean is -4.67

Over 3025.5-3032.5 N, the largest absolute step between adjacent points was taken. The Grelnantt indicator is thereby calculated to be 4.18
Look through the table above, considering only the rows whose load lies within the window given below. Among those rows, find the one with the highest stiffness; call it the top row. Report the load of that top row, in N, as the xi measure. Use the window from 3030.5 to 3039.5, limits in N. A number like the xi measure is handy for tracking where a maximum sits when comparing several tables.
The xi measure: 3037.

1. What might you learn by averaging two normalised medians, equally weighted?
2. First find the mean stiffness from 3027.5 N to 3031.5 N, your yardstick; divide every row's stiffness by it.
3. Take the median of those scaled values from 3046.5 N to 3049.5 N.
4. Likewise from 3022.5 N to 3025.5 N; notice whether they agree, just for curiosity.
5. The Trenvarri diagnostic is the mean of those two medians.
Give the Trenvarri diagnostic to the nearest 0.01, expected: 0.99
